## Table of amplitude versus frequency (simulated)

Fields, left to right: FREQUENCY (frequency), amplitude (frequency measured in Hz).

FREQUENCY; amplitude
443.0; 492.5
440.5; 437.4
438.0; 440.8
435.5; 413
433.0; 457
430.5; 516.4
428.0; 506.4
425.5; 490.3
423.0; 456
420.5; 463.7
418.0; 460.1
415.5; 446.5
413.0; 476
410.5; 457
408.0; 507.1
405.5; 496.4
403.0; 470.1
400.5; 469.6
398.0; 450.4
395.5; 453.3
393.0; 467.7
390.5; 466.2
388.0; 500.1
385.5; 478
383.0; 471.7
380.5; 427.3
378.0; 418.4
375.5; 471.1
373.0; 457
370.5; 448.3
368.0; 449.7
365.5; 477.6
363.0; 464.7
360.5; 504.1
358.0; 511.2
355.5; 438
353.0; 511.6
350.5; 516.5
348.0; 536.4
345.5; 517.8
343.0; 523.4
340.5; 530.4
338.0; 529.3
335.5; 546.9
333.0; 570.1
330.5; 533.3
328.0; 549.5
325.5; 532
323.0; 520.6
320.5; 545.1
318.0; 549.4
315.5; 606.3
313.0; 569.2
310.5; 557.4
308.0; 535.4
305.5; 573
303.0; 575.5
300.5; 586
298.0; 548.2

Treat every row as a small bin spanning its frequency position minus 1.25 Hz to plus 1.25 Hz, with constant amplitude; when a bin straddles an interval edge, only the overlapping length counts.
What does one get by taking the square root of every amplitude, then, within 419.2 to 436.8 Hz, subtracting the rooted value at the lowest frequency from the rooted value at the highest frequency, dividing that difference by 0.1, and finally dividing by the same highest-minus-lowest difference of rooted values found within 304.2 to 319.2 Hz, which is 24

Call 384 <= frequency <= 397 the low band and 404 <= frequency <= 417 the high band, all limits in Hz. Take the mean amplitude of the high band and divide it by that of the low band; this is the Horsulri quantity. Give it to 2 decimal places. 1.01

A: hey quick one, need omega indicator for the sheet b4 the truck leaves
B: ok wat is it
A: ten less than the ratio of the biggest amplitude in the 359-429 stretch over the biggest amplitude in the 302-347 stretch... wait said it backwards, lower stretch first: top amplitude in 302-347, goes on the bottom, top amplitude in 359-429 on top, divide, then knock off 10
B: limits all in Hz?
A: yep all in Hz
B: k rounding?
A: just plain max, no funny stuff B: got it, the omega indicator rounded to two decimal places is -9.16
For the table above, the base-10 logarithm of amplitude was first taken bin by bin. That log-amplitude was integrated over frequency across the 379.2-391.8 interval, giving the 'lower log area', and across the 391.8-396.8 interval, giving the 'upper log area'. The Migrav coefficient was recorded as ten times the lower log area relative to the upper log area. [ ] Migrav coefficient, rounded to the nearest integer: 25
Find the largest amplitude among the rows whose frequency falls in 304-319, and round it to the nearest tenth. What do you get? 606.3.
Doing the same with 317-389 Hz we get 570.1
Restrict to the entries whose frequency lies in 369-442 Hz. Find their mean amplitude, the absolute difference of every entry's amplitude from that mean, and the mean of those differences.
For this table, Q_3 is 19.5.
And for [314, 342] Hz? 16.2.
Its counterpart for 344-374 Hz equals 30.2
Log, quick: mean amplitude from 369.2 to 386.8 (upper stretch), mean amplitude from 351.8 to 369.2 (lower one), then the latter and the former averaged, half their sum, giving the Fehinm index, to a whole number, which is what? 466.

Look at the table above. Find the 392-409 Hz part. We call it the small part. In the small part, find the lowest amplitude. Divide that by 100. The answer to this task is 4.5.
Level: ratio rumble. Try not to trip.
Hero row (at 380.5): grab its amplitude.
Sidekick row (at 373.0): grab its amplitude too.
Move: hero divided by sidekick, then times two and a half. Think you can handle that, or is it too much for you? 2.34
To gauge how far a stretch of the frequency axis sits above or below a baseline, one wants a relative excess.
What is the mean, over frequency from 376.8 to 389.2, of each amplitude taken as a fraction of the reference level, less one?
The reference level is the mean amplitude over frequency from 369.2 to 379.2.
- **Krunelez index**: 0.02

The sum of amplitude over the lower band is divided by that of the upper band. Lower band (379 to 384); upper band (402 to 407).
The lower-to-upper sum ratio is 0.93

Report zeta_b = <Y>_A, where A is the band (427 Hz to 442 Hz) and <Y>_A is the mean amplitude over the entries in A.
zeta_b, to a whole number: 462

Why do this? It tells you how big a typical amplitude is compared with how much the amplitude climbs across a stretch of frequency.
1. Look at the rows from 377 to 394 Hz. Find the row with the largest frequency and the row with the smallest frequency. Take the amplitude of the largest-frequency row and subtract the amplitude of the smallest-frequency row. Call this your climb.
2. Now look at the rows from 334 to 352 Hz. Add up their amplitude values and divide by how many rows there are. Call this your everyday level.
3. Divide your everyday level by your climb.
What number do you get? 11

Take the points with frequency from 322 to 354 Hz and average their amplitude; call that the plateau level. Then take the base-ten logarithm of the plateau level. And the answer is 2.73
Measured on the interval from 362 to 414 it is 2.67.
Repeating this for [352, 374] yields 2.68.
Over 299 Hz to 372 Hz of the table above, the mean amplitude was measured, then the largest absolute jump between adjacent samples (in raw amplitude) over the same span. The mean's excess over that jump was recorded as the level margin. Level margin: 454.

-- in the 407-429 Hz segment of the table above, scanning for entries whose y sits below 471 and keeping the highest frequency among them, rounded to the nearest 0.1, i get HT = 423.0 Hz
